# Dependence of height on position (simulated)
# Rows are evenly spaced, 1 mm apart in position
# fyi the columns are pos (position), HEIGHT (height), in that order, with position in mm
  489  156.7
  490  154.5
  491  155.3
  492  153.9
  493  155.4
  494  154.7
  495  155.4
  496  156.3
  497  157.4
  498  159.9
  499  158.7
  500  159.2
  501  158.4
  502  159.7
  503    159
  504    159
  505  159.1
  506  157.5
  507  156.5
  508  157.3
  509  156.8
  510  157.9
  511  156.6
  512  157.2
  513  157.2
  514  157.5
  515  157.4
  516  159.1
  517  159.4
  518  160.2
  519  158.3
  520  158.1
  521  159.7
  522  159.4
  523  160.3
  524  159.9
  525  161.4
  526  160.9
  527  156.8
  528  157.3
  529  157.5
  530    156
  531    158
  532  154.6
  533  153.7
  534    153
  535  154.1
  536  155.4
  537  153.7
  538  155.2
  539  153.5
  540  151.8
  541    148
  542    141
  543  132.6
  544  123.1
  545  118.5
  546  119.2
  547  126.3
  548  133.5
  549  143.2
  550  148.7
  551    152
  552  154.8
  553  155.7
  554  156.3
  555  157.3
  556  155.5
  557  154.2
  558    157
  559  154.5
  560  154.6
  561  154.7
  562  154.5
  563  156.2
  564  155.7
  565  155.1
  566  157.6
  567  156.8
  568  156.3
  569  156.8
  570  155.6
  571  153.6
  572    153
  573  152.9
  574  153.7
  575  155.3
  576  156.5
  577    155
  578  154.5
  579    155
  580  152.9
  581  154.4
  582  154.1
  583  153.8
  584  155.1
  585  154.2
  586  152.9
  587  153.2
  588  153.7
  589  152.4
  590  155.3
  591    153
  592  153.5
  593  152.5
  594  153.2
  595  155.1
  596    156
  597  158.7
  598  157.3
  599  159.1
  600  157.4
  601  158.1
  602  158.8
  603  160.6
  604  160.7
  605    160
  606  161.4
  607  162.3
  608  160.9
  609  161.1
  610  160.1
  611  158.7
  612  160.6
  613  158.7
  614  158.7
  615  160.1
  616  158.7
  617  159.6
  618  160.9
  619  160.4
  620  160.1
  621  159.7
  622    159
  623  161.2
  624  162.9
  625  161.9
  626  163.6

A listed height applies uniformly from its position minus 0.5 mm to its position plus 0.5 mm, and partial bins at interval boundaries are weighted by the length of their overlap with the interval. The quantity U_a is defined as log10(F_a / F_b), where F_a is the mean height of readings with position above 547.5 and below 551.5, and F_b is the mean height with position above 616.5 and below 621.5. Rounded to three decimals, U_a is -0.045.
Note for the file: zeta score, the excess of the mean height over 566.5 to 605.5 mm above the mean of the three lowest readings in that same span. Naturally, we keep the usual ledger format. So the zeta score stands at 2.8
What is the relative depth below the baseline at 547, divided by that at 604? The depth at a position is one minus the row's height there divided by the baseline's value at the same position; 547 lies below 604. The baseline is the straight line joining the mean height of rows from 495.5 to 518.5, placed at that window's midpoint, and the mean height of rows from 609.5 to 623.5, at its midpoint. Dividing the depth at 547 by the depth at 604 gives -29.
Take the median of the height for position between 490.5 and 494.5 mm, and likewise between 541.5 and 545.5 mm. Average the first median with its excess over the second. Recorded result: 91.1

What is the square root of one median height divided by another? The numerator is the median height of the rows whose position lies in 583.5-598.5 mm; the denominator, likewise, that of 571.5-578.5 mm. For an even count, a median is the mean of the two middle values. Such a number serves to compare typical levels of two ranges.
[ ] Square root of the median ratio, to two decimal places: 1.00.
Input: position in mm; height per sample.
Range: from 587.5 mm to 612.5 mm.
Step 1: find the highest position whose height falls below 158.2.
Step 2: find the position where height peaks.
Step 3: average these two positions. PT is 604.0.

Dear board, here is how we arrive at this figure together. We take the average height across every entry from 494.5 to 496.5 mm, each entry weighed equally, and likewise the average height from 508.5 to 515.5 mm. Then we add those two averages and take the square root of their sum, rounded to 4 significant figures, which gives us 17.69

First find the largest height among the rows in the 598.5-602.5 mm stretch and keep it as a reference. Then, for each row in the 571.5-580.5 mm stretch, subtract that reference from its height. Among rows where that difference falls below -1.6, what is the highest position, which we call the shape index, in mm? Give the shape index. 580 mm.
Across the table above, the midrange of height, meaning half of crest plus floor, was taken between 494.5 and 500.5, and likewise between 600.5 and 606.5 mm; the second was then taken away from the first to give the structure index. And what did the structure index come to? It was -2.1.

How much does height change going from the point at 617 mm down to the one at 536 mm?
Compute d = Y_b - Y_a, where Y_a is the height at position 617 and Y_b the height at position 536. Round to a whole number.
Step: -4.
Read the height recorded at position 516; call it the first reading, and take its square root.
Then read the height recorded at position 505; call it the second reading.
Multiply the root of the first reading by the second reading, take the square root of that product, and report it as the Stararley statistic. 44.8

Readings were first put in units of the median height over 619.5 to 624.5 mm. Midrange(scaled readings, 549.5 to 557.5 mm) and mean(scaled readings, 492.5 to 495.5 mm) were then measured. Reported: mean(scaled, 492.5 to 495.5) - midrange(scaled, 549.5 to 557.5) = 0.014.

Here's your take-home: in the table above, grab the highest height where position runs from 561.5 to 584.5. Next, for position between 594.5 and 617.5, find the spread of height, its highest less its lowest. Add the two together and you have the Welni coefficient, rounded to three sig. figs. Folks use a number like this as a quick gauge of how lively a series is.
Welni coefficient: 165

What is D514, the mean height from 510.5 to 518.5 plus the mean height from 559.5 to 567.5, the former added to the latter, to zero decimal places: 314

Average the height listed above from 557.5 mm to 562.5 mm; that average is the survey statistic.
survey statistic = 155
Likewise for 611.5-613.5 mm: 160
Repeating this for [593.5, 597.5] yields 156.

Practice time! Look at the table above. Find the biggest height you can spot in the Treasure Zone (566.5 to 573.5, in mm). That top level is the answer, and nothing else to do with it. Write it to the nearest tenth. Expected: 156.8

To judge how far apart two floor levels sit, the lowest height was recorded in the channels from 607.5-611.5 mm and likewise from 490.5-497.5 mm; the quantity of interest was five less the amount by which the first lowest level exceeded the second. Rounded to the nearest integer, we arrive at 0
